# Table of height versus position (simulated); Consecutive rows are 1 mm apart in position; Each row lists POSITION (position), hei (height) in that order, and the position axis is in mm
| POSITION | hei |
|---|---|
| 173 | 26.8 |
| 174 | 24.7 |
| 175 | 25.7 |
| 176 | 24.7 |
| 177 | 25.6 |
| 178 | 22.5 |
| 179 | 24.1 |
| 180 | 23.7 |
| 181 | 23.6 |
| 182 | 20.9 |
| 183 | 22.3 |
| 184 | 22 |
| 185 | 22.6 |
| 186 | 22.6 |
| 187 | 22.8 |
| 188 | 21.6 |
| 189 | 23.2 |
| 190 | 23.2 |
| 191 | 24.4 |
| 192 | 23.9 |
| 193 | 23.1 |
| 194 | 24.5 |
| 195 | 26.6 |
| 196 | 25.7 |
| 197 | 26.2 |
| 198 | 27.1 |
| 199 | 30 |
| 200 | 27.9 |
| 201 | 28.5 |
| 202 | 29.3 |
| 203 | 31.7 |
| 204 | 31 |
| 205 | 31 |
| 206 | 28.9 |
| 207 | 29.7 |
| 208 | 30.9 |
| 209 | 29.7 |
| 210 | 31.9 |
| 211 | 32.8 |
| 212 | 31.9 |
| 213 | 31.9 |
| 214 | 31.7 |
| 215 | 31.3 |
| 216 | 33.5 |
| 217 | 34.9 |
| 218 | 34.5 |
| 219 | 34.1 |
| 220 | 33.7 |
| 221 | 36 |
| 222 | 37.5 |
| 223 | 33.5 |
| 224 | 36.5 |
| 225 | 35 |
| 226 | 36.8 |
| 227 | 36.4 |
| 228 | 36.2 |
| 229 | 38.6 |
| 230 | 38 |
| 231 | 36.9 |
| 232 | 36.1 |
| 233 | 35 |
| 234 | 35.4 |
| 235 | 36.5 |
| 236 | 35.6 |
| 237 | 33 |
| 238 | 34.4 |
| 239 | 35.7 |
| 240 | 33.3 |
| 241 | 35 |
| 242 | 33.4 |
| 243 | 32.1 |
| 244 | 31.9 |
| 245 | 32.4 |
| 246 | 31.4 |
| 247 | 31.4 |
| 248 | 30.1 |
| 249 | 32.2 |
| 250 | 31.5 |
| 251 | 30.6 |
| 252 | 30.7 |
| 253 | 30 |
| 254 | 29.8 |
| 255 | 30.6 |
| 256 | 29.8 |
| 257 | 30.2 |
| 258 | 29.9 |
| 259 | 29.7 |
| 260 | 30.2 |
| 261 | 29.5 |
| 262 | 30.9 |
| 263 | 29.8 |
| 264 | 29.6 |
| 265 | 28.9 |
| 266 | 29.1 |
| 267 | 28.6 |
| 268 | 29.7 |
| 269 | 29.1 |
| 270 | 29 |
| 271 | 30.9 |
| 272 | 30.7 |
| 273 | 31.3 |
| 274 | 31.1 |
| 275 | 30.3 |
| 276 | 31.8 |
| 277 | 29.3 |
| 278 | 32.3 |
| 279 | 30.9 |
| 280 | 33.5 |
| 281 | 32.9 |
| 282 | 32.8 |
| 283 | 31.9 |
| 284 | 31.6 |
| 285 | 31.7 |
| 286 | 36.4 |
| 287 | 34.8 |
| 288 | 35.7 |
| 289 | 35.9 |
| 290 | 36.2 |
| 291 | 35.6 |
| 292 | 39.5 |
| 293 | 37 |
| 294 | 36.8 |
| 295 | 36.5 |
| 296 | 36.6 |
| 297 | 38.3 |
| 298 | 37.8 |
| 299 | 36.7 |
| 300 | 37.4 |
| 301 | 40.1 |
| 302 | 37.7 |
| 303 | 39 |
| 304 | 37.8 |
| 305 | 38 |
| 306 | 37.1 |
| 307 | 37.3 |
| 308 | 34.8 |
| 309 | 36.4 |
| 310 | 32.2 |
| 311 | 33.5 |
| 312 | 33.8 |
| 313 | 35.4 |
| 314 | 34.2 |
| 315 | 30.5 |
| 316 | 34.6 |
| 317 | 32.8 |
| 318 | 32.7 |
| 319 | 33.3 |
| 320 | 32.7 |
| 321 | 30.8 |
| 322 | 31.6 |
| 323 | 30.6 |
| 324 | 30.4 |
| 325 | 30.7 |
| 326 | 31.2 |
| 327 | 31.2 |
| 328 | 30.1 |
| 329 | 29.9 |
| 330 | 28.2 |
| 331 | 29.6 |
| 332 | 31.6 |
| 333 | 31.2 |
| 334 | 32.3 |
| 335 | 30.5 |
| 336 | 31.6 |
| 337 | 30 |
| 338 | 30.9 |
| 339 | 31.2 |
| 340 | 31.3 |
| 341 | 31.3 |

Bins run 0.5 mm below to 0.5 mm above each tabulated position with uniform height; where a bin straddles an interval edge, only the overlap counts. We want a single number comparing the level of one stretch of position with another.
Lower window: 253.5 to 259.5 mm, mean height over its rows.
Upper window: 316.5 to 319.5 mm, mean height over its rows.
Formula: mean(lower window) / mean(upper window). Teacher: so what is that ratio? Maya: 0.91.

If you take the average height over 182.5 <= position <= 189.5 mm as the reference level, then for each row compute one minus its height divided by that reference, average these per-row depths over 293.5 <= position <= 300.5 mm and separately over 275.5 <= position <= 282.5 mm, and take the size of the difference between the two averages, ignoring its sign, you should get 0.23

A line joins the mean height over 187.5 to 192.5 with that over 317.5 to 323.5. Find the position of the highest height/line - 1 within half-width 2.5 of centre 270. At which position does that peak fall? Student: 271 mm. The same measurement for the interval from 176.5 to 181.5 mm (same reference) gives 177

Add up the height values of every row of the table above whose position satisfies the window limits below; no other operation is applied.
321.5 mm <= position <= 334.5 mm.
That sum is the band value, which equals 399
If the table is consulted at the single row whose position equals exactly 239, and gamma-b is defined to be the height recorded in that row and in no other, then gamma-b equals 35.7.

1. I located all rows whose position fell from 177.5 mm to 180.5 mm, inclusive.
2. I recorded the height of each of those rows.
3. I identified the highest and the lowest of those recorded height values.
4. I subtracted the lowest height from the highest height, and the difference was 1.6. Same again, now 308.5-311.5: 4.2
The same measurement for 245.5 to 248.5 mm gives 1.3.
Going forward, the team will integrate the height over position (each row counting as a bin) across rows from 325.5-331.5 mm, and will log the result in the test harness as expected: 180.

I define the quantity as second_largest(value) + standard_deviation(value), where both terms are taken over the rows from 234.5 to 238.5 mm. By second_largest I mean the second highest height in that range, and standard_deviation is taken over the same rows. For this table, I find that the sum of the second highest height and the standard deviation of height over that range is 37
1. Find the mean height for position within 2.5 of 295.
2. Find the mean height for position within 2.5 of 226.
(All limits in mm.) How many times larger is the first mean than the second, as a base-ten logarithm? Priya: 0.01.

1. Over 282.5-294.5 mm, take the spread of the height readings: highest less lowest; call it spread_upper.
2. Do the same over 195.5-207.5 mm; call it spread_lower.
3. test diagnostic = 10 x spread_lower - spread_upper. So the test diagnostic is 52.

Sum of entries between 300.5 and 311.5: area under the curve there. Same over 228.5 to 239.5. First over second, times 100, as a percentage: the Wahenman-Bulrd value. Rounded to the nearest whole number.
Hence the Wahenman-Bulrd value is 102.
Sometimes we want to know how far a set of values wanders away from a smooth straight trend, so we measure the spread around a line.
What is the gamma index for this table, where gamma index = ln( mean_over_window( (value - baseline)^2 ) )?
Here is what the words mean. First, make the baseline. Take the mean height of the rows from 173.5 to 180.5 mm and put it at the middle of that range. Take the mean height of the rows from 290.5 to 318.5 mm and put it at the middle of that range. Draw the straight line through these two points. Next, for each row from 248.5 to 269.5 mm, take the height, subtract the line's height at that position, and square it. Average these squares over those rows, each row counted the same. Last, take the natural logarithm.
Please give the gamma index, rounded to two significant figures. 1.7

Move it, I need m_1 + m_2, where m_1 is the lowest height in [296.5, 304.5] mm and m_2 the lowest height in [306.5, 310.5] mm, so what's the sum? 68.9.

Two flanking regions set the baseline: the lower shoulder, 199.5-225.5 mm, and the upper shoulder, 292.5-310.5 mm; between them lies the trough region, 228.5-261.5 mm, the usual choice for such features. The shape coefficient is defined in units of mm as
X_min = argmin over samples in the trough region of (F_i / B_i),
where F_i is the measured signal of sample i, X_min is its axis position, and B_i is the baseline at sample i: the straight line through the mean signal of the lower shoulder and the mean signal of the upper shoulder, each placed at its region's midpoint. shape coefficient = 261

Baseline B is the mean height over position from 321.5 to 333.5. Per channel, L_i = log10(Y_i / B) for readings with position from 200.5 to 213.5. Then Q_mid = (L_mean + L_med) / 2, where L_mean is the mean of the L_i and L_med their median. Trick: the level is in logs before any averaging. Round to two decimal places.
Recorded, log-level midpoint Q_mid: 0.00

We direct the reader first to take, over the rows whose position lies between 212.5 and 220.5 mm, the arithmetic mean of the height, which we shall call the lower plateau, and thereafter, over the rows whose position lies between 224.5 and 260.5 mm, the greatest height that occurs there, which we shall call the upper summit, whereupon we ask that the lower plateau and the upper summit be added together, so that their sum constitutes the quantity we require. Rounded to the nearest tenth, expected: 71.8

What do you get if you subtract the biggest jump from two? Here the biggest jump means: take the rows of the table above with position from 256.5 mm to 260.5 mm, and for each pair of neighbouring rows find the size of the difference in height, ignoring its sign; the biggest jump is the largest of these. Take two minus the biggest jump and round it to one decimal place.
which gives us 1.5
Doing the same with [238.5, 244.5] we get -0.4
